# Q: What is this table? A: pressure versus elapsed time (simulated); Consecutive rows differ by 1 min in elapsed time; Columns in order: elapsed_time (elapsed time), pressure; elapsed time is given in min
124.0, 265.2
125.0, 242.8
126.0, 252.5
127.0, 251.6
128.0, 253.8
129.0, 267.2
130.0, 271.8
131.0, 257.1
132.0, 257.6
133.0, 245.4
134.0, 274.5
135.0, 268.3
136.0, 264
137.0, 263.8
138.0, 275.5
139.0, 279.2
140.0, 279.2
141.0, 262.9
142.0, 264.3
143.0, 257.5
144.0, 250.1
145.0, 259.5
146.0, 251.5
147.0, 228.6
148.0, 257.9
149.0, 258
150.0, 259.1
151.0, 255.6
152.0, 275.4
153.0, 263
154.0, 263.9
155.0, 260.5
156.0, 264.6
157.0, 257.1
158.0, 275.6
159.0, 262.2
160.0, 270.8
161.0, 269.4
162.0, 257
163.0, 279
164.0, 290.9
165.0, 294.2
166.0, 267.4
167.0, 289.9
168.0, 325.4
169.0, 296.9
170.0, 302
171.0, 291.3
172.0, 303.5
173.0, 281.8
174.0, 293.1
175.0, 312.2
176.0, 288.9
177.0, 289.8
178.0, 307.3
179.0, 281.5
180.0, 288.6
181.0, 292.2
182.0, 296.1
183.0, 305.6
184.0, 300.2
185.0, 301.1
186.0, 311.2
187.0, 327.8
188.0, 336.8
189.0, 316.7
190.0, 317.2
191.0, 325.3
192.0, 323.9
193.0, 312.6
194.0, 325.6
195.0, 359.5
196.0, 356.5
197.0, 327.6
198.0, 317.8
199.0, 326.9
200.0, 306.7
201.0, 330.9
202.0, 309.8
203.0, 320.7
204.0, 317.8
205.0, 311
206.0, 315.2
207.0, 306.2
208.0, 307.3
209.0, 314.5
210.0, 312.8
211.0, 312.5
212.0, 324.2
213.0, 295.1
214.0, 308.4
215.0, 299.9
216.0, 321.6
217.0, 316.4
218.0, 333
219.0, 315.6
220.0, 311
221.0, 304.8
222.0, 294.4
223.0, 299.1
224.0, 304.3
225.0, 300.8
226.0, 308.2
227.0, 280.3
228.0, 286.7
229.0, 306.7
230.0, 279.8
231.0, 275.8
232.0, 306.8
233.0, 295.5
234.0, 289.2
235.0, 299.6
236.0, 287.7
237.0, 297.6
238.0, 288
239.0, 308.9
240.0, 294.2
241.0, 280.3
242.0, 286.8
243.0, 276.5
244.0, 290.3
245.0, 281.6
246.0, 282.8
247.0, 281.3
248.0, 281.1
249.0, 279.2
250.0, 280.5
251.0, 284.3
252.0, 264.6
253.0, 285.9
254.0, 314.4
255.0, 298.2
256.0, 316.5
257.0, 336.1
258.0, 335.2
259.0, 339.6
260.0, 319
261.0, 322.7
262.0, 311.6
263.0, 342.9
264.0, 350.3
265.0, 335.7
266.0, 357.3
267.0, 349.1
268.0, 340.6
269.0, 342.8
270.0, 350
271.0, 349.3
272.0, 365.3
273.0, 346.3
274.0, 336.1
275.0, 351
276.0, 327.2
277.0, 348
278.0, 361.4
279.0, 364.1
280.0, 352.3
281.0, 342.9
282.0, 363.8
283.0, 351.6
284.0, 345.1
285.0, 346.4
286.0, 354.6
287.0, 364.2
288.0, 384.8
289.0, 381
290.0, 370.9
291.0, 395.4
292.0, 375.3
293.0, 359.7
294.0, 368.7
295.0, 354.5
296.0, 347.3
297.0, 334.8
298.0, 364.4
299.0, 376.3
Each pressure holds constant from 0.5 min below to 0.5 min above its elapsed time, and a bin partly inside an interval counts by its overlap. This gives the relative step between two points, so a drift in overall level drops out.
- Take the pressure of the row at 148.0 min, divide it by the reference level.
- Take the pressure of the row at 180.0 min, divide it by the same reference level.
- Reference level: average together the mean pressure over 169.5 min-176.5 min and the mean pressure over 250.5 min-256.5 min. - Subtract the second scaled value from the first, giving -0.10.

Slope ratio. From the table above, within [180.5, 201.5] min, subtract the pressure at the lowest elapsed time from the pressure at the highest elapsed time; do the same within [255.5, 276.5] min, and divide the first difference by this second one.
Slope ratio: 3.6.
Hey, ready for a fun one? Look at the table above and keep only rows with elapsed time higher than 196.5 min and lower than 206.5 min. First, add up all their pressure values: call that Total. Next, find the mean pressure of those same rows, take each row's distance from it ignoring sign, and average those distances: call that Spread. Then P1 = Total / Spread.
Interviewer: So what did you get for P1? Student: 492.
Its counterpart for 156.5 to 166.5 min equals 271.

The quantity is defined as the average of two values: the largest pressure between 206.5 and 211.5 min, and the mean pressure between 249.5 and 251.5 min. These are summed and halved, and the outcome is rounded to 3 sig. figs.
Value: 298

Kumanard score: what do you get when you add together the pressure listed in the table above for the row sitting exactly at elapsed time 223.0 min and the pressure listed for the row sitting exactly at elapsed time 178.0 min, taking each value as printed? 606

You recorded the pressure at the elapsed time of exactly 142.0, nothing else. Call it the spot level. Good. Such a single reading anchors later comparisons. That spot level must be 264.3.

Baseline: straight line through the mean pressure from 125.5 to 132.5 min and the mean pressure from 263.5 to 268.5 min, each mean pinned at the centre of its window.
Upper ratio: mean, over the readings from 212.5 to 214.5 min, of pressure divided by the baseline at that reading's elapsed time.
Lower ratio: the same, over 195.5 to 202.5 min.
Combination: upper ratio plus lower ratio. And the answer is 2.04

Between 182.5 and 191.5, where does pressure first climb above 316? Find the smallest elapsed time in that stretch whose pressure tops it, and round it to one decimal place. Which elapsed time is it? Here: 187.0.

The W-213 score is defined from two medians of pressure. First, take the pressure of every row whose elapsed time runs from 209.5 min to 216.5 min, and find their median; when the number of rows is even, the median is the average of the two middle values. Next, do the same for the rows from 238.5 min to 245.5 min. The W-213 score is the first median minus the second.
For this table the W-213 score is 26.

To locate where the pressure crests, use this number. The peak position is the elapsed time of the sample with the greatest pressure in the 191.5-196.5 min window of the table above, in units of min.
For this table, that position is 195.0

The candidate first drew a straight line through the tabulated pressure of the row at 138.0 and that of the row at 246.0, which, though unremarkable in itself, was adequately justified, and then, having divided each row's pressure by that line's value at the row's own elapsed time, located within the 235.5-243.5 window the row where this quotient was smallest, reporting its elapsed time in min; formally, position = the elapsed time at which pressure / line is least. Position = 243.0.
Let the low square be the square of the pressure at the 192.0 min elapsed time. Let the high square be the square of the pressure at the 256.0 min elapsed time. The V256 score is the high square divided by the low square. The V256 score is 0.95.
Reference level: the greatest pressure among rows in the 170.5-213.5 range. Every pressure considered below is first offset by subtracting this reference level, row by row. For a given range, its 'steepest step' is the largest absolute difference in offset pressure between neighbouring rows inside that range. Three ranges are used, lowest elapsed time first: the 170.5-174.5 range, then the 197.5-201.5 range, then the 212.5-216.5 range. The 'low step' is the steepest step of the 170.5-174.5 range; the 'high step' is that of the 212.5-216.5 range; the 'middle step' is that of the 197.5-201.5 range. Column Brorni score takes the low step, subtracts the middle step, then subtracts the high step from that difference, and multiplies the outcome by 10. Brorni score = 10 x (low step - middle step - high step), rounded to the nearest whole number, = -242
